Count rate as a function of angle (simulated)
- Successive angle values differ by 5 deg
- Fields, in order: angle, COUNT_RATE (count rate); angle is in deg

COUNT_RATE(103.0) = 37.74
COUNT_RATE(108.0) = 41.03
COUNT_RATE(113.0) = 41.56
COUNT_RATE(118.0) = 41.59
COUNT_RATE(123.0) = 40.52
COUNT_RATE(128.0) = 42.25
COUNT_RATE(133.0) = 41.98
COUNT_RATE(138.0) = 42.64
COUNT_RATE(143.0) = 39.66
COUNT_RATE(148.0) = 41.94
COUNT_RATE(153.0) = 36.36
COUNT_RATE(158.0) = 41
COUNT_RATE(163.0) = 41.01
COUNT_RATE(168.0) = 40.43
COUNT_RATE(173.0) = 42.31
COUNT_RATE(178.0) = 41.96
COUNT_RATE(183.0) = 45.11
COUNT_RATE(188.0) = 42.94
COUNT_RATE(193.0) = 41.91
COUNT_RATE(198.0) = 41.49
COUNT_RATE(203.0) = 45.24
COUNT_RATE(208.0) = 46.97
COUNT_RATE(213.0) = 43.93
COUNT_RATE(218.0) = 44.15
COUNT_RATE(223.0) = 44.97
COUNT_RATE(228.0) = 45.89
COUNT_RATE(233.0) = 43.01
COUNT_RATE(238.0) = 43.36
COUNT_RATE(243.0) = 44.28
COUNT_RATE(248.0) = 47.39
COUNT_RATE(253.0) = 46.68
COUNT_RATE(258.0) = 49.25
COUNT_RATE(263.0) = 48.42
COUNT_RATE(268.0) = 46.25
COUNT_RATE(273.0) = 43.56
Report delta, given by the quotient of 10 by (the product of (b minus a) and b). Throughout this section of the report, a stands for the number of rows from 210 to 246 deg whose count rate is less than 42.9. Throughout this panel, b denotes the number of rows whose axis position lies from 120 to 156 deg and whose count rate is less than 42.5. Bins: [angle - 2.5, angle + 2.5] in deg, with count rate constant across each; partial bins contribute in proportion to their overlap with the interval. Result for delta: 0.3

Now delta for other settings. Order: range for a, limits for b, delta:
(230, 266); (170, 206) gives 0.6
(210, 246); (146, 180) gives 0.2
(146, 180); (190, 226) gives -1.0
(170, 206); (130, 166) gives 0.8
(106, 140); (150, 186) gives -1.7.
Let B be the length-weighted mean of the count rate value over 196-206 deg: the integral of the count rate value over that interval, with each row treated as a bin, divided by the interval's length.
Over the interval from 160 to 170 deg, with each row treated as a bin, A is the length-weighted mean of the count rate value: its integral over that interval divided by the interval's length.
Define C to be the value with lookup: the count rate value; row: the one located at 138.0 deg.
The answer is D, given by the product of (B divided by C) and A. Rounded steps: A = 40.7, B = 44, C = 42.64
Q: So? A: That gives 42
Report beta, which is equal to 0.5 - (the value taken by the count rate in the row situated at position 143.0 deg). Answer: -39.2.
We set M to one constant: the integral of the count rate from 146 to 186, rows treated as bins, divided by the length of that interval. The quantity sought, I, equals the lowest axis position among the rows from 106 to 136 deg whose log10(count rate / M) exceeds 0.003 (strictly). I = 118.0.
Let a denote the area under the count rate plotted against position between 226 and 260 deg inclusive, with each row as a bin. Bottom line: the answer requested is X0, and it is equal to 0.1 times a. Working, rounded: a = 1552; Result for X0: 155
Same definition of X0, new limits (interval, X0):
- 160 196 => 152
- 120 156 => 147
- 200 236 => 161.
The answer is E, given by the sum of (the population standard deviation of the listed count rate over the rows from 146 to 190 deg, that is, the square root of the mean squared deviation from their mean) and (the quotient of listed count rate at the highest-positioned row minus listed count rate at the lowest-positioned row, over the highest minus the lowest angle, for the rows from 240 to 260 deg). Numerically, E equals 2.5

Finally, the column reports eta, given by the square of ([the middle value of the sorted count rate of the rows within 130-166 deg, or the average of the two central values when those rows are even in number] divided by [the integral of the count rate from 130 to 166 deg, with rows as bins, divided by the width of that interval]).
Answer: 1.02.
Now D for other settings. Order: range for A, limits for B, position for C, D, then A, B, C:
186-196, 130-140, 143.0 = 45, 42.4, 42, 39.66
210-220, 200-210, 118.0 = 49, 44.2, 46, 41.59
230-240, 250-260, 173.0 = 49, 43.3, 48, 42.31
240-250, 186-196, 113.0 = 47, 45.6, 42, 41.56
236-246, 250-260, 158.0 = 51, 44.0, 48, 41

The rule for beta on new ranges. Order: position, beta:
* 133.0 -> -41.5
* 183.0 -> -44.6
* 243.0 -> -43.8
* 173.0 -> -41.8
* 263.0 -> -47.9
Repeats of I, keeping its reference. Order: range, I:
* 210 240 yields 213.0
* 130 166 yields 133.0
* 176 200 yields 178.0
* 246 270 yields 248.0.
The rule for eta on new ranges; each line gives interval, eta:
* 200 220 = 0.99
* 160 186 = 0.99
